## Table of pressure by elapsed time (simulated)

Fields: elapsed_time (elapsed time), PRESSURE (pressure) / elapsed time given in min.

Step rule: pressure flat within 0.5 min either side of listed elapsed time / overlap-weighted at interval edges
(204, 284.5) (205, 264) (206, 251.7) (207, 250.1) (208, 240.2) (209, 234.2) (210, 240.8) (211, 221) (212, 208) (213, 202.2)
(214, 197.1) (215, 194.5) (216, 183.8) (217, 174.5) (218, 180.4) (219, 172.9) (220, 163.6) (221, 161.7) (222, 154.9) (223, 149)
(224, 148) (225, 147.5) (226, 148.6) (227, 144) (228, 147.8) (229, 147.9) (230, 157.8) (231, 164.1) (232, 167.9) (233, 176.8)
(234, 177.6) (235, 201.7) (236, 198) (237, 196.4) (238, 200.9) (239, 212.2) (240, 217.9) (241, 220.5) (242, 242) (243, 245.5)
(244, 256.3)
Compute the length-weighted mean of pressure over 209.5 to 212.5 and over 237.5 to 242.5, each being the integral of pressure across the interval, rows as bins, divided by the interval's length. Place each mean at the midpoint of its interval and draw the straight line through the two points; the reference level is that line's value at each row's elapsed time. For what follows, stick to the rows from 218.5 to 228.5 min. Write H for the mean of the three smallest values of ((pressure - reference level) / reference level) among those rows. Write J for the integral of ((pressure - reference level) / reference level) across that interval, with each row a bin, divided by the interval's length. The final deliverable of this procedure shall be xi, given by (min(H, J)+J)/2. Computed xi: -0.32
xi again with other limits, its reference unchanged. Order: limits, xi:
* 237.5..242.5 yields -0.02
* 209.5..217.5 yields -0.13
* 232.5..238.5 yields -0.14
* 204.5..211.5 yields 0.06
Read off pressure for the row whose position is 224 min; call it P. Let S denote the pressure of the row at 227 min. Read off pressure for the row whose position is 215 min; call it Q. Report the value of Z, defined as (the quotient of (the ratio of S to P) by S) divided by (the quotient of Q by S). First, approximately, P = 148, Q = 194.5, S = 144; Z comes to 0.0050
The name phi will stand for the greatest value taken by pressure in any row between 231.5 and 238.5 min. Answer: 201.7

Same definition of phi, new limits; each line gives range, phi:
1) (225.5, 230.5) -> 157.8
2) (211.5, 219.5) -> 208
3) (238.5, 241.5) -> 220.5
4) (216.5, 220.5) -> 180.4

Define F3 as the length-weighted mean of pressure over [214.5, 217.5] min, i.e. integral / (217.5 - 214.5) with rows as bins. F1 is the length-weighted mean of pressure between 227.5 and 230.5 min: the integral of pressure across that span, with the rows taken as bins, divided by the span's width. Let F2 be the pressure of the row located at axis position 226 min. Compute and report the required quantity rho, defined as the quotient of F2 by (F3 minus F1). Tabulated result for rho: 4.5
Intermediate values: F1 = 151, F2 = 148.6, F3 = 184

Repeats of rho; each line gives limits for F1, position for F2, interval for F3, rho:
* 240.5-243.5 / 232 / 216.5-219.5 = -2.8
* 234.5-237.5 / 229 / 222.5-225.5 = -2.9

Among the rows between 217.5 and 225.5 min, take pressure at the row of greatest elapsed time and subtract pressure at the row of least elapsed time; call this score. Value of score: -33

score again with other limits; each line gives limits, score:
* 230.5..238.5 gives 37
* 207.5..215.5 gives -46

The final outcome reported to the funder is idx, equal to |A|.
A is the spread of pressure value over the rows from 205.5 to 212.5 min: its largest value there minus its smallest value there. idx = 44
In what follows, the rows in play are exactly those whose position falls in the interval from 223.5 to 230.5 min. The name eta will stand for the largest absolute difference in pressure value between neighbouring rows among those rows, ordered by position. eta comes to 9.9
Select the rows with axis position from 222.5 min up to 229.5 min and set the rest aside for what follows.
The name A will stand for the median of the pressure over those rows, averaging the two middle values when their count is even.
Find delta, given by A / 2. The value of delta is 74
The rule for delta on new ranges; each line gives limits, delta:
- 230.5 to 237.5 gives 89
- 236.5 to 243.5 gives 109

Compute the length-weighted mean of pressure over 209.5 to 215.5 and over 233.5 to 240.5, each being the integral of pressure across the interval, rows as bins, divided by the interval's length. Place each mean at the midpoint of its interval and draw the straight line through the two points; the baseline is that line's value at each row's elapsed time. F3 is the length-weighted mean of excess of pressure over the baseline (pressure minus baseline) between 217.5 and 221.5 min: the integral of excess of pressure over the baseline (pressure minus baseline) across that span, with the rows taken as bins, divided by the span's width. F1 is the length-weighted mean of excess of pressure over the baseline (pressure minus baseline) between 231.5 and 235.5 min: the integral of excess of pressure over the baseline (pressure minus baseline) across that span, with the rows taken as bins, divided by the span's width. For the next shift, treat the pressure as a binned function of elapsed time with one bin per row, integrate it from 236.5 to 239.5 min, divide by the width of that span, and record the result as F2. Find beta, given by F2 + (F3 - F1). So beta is 186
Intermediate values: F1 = -21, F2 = 203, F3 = -38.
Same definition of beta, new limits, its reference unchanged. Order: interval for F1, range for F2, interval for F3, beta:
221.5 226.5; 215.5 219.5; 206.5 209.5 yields 263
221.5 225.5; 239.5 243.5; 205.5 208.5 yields 322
